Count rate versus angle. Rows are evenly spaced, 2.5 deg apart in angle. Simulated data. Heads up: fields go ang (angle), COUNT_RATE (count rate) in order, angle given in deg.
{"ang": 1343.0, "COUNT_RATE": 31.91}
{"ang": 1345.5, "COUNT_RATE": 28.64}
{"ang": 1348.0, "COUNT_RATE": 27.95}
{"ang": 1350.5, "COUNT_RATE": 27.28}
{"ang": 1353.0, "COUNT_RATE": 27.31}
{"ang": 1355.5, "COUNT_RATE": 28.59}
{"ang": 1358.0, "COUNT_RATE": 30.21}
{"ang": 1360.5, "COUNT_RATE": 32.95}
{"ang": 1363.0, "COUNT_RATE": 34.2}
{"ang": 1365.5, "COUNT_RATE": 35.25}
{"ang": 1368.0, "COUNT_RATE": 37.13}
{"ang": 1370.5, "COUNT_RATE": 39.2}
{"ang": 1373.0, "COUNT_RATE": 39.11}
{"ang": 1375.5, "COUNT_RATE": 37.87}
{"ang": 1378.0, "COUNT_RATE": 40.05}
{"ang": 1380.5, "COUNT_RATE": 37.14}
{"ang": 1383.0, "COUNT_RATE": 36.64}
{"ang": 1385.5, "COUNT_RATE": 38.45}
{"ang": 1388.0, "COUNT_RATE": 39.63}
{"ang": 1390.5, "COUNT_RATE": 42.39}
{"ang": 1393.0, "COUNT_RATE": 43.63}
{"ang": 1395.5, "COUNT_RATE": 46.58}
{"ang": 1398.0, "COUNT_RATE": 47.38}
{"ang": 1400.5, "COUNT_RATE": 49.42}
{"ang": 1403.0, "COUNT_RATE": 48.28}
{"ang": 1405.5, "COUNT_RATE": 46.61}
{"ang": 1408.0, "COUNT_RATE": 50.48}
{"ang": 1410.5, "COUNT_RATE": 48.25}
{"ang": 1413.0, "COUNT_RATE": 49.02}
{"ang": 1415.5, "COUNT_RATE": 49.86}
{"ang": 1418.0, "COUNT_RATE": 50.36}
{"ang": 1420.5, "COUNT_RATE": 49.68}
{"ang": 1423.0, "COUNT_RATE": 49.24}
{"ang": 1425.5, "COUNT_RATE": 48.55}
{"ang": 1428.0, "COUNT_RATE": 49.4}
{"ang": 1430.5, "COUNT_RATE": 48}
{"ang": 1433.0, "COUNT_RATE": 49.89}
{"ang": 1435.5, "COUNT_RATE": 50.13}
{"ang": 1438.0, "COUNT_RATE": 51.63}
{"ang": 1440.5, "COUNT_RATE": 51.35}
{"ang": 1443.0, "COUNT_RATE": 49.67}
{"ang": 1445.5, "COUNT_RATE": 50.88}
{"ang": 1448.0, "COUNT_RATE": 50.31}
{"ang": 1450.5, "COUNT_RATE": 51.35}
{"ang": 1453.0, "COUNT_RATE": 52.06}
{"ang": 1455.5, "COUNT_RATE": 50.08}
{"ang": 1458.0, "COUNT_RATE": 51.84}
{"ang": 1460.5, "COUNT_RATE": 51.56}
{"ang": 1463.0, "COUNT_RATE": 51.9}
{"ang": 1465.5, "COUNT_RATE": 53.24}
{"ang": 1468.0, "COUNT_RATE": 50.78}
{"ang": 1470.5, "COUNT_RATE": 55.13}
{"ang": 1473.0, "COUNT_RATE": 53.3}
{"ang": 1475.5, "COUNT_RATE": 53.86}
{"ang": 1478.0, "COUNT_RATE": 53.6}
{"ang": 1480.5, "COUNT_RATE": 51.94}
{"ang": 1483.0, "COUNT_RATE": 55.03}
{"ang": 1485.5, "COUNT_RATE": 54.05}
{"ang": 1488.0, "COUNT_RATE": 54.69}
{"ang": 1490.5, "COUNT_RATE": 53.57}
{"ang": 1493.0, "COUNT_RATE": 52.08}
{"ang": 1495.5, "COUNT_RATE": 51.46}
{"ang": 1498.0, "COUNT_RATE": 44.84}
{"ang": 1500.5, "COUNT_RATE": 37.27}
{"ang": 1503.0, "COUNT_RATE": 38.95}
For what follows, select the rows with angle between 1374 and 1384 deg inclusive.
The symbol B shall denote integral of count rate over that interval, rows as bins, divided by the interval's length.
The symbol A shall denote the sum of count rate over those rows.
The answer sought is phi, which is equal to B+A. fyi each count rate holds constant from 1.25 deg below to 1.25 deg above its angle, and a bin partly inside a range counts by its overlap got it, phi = 190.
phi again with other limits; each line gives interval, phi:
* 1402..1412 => 242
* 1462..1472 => 264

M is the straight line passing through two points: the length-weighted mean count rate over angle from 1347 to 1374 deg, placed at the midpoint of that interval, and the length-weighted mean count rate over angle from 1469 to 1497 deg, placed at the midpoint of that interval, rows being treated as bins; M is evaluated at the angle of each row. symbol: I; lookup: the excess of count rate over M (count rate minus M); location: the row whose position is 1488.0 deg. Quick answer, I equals 0.4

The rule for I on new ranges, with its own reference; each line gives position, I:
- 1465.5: 2.8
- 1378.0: 4.4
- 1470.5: 3.8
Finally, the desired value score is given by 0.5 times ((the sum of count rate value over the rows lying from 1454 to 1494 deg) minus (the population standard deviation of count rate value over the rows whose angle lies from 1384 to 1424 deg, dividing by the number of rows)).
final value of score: 421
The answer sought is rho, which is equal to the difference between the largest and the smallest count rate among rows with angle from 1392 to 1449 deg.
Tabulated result 8.0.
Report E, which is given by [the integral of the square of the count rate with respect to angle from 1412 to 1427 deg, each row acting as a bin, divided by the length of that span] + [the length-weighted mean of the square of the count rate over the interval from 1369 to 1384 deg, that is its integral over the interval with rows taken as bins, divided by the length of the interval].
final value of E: 3918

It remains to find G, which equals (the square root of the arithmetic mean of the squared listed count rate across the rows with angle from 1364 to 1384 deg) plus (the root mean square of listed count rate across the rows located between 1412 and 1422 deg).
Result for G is 88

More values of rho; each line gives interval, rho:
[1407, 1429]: 2.2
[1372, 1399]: 10.7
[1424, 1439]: 3.6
